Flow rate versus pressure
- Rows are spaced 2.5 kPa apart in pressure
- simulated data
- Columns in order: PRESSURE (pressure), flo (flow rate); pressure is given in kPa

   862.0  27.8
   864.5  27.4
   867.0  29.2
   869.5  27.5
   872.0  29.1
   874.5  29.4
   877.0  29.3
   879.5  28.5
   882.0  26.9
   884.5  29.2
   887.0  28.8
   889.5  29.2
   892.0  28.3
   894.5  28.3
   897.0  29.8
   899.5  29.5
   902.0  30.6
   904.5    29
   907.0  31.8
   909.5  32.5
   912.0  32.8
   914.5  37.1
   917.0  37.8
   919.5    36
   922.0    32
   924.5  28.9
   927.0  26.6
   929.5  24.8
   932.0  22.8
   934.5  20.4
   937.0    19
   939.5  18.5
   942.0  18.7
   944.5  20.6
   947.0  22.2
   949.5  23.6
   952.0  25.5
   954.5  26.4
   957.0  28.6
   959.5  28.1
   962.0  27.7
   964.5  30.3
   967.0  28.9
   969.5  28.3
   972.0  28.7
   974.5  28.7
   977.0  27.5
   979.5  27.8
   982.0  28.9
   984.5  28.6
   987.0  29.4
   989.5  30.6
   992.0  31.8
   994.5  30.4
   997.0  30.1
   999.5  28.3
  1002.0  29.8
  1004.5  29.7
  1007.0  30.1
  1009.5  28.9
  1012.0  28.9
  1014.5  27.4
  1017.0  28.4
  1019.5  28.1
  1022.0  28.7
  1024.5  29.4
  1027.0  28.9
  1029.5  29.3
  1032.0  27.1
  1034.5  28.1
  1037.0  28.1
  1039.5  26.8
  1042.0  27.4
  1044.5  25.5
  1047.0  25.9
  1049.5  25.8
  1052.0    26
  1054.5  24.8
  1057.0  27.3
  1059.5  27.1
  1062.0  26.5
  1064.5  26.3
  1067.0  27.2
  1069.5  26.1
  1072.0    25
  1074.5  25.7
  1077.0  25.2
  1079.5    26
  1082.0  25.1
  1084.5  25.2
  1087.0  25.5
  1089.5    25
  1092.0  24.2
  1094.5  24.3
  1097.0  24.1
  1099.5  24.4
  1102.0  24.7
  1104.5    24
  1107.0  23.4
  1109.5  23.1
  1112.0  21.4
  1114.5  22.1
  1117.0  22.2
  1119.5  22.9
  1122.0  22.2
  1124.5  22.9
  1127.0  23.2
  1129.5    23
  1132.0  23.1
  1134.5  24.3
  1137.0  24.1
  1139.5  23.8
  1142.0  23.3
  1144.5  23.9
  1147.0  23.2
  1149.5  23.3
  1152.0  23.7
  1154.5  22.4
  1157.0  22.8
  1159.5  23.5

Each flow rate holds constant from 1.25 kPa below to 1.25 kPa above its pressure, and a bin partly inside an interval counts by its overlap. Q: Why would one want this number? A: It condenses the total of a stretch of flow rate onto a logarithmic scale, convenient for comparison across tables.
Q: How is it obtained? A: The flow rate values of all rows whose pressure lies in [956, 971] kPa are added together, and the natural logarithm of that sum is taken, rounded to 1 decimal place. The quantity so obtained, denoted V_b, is 5.1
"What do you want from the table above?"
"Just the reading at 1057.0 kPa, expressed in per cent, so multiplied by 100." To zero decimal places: 2730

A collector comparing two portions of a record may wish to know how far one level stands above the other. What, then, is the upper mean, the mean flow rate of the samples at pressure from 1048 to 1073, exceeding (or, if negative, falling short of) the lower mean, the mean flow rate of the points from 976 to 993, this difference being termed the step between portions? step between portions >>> -3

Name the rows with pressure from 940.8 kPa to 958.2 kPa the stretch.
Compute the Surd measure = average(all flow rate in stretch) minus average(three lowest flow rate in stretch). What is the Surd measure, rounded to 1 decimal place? 3.2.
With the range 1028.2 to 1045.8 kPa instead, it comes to 1.0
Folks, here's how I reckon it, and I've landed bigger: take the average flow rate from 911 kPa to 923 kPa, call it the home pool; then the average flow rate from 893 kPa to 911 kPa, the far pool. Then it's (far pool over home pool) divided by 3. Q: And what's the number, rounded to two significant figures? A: 0.29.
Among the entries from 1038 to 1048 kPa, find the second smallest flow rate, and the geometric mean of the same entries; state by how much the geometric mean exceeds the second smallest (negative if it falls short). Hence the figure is 0.49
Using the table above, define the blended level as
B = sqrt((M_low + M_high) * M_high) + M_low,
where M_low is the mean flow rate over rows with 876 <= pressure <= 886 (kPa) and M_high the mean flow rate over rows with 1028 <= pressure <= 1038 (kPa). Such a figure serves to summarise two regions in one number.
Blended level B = 68.4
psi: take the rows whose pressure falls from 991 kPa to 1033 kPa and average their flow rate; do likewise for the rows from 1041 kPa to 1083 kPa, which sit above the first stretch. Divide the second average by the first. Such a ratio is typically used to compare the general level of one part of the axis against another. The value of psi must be 0.894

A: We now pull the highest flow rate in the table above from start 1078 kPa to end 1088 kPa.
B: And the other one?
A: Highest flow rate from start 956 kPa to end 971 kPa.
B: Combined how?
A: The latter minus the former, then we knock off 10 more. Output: -5.7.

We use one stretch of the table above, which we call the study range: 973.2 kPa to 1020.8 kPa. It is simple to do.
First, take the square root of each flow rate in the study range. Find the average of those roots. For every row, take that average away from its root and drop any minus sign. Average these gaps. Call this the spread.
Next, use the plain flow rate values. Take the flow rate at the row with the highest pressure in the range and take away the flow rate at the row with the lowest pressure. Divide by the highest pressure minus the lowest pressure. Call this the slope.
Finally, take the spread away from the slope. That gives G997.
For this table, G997 -0.10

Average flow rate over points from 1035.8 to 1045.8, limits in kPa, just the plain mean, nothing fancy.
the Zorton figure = 27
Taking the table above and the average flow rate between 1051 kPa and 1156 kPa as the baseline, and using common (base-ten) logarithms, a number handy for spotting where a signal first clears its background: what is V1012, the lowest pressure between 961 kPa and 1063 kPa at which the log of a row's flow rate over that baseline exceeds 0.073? 964.5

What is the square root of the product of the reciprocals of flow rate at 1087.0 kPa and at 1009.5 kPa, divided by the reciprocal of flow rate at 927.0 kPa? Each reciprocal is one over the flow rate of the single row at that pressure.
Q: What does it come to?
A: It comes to 0.98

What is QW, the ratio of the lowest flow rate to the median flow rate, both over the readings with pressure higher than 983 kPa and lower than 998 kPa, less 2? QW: -1.05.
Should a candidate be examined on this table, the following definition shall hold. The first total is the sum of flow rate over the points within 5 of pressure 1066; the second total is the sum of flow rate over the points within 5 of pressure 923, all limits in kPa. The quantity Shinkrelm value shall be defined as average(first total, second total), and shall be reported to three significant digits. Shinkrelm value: 115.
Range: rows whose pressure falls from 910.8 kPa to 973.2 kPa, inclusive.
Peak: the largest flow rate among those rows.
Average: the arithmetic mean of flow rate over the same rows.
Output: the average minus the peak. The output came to -11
